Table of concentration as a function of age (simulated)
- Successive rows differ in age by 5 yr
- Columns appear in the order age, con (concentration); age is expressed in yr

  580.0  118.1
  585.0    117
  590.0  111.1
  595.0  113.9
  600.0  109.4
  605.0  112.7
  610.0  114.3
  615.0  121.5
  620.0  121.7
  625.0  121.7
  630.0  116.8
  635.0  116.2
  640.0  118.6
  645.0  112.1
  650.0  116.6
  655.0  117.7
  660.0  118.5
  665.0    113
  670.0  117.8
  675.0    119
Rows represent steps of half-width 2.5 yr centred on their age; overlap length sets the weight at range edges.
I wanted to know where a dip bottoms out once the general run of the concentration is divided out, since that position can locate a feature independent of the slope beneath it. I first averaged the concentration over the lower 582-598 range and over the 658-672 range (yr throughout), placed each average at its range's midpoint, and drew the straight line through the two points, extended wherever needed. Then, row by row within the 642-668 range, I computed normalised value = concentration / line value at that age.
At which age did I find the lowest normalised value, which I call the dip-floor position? 645.0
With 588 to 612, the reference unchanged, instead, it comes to 600.0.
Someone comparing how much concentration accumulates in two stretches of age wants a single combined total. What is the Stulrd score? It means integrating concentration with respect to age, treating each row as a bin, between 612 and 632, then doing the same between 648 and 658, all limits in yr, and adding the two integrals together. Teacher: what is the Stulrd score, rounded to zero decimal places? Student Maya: 3580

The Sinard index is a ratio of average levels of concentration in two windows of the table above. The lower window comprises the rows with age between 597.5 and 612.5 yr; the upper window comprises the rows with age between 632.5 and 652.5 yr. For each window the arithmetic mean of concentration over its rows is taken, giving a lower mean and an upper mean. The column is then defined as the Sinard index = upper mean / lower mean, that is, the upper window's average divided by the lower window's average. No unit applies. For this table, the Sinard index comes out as 1.033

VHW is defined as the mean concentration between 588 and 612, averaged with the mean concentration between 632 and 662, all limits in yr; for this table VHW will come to 114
